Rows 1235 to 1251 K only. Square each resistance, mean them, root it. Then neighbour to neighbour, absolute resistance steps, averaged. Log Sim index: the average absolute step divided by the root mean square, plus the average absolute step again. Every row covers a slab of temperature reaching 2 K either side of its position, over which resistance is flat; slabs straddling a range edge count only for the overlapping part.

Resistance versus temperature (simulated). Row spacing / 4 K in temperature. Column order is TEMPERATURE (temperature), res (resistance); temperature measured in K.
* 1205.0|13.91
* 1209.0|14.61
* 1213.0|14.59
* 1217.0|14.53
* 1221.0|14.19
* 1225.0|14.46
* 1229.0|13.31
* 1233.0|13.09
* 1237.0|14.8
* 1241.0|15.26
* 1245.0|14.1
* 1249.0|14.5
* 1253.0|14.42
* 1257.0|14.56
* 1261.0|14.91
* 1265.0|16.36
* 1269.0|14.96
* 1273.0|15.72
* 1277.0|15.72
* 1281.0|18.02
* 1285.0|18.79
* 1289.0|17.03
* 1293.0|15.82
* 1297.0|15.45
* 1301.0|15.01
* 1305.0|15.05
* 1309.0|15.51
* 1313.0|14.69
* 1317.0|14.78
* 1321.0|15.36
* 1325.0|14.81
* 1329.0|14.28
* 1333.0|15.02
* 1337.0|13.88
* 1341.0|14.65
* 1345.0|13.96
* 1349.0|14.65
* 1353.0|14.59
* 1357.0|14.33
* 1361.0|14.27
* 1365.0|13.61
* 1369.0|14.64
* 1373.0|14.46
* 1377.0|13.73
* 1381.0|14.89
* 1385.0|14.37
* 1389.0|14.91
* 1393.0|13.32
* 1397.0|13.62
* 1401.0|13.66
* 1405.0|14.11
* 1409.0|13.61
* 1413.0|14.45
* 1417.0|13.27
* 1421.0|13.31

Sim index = 0.7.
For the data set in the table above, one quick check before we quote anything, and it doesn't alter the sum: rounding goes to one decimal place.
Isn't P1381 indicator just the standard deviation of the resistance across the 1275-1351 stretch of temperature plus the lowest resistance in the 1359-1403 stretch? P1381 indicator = 14.6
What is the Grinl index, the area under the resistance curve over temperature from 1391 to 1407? 219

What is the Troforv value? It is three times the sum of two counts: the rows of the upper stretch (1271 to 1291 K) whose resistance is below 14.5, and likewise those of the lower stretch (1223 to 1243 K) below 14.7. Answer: 9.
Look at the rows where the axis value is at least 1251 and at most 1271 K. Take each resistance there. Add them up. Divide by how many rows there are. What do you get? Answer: 15.0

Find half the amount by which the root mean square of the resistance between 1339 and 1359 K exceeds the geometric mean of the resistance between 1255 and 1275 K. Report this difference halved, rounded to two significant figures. -0.42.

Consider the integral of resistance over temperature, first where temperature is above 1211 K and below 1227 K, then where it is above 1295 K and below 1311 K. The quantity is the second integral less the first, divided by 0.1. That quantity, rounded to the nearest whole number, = 130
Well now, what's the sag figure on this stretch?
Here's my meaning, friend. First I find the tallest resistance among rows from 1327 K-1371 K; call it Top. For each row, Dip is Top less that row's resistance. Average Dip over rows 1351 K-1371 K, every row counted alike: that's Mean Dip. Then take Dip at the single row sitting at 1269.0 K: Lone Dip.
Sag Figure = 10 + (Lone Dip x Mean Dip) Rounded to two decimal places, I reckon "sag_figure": 10.04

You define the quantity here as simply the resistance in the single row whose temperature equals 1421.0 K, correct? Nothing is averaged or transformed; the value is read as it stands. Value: 13.31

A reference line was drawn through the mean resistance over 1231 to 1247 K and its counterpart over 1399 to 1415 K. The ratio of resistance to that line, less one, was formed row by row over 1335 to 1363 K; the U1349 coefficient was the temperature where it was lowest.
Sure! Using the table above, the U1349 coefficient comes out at 1337.0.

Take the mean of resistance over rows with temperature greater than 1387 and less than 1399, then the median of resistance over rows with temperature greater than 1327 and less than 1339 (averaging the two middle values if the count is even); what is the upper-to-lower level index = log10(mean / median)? -0.010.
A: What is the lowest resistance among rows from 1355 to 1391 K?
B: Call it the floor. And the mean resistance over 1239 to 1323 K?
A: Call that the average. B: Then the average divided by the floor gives 1.14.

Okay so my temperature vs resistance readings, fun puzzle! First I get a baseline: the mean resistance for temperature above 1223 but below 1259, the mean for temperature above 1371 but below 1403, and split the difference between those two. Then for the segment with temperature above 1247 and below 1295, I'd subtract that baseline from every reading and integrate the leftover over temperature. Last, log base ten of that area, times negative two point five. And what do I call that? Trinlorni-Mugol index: -4.8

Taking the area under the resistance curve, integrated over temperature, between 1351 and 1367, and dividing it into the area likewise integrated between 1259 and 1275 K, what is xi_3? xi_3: 1.09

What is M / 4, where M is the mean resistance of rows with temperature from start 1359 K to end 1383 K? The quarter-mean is 3.57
